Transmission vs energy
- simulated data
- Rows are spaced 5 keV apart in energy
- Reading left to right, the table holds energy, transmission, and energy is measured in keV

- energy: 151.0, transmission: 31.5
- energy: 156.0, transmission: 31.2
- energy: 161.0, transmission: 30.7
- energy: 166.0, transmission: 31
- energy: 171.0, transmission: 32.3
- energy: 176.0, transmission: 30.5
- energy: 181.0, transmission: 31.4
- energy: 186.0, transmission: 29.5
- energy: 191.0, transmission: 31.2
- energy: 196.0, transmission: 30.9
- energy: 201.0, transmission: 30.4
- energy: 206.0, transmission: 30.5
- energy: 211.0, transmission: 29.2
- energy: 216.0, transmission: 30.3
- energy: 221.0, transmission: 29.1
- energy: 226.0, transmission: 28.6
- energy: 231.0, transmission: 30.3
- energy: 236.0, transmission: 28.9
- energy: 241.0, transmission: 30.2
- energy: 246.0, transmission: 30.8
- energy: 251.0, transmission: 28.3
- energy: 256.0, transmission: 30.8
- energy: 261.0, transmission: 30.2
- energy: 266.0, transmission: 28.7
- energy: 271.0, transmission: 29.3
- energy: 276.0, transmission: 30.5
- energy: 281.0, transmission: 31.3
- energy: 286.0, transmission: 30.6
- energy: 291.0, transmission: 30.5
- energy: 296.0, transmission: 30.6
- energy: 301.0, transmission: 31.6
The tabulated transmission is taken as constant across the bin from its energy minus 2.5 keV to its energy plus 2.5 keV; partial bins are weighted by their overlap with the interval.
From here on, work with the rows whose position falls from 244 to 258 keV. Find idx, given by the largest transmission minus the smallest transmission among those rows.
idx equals 2.5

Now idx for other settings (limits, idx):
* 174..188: 1.9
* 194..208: 0.5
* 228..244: 1.4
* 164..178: 1.8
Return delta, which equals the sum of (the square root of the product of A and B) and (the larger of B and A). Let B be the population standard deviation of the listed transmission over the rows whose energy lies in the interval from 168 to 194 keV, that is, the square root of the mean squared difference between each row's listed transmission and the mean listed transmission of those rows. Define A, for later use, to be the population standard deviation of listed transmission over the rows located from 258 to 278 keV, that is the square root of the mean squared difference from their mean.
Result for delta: 1.8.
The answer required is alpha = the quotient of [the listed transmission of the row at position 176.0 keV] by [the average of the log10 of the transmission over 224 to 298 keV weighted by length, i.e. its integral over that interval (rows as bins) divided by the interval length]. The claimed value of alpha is 20.7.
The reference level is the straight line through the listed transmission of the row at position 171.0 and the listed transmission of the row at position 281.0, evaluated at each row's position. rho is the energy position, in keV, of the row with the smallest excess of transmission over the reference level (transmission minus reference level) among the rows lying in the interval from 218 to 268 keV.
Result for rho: 251.0 keV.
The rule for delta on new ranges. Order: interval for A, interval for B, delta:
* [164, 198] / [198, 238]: 1.6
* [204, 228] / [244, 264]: 1.9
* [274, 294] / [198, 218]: 0.9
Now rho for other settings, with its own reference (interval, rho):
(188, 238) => 226.0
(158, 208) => 186.0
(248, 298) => 251.0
